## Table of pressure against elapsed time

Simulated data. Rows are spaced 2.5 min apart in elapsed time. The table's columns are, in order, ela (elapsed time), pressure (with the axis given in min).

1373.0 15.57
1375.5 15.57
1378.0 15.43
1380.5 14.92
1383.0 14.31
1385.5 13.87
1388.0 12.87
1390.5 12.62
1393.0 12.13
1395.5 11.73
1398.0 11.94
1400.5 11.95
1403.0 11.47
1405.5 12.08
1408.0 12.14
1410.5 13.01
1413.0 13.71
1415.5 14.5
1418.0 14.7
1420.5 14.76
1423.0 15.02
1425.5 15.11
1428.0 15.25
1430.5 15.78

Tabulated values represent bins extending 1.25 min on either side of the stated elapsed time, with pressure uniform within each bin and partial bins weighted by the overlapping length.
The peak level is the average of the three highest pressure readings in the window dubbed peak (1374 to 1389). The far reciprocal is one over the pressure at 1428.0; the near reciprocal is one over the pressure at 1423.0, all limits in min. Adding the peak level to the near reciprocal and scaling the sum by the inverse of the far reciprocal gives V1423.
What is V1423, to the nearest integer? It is 234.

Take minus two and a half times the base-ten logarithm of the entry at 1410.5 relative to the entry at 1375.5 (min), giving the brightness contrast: 0.2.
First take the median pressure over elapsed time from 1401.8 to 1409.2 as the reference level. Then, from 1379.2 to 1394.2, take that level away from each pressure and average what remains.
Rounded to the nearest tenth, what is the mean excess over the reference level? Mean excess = 1.4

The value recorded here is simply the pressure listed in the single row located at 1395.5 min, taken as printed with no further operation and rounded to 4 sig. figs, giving 11.73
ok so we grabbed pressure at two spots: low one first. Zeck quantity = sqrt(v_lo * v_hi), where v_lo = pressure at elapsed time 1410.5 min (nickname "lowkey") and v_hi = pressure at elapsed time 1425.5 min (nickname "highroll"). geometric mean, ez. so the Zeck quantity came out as 14.0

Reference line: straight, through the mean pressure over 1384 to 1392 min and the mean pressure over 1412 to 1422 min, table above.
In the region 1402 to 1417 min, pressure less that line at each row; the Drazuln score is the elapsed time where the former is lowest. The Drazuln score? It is 1403.0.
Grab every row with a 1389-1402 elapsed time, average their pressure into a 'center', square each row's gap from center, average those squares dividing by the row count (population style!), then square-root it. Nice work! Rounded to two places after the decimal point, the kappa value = 0.30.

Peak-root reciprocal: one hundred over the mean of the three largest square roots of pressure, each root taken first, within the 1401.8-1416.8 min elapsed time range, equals 27.0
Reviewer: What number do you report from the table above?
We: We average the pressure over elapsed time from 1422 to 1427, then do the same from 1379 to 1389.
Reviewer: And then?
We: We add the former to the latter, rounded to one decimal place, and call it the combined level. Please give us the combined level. 29.1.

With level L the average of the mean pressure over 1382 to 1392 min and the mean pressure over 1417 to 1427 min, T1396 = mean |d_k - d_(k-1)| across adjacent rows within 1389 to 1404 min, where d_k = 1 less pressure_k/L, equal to 0.022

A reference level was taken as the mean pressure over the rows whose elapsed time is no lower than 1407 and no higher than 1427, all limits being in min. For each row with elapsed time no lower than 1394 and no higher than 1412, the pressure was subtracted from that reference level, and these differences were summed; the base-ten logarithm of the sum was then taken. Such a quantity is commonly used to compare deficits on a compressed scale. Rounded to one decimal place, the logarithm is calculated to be 1.2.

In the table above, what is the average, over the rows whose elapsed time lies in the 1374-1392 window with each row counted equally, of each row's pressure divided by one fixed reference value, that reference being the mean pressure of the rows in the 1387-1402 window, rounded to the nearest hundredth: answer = 1.17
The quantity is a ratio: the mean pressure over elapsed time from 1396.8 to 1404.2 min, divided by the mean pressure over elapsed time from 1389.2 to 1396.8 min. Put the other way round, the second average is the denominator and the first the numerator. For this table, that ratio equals 0.97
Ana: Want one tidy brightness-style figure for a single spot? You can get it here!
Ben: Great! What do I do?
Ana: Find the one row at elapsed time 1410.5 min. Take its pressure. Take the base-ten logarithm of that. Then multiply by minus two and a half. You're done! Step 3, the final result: -2.79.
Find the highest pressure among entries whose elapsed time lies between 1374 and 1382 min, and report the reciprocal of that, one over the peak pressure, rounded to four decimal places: 0.0642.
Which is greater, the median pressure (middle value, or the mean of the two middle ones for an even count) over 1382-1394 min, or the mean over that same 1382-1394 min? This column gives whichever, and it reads 13.2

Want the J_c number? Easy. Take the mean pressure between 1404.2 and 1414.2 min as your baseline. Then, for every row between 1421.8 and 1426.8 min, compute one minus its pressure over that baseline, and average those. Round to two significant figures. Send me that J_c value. -0.18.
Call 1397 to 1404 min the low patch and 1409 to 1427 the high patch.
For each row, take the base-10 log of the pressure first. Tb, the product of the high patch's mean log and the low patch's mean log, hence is 1.24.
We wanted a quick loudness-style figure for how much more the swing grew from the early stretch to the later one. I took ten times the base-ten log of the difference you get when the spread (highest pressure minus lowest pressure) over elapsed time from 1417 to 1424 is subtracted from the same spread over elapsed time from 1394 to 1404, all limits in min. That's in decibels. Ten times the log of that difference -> -8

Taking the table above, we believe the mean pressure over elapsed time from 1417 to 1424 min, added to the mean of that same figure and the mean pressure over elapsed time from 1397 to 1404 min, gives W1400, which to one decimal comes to 28.1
